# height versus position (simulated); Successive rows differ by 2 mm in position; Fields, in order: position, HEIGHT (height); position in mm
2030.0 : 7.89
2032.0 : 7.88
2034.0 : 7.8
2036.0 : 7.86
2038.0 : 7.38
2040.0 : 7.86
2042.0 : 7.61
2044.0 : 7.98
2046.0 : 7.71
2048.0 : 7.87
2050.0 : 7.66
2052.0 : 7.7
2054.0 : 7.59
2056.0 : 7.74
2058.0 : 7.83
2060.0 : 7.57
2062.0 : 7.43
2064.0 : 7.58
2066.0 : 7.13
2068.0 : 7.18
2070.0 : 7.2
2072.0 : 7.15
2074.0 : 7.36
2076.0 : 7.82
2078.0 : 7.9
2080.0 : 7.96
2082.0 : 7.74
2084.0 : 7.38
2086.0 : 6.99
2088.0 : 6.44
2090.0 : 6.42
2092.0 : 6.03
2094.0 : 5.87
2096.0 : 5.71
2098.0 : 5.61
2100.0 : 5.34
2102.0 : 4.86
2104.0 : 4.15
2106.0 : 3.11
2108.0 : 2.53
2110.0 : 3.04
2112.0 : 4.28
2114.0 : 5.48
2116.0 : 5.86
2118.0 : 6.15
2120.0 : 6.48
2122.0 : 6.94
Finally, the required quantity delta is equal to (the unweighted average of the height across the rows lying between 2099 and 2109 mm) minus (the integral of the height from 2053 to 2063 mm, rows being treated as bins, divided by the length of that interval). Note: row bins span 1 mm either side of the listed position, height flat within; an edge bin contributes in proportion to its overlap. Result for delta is -4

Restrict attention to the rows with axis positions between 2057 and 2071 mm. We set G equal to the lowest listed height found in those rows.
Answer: 7.13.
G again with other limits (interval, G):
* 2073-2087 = 6.99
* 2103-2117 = 2.53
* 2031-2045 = 7.38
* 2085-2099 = 5.61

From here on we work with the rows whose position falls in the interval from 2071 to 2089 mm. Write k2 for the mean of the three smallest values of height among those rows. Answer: 6.9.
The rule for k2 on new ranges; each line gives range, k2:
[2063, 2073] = 7.2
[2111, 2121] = 5.2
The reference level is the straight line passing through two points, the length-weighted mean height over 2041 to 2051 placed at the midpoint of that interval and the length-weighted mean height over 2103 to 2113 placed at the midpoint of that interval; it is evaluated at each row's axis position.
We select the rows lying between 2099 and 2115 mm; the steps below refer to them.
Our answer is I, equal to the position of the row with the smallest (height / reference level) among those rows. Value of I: 2108.0 mm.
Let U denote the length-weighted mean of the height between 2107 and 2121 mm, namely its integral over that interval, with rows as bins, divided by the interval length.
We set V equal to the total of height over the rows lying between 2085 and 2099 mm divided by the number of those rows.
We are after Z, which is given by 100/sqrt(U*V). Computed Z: 18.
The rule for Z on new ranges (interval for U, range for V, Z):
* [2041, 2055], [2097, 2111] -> 18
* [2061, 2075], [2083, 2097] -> 15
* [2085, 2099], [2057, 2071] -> 15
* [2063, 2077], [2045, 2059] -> 13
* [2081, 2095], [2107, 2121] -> 18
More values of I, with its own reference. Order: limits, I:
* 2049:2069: 2050.0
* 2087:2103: 2102.0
